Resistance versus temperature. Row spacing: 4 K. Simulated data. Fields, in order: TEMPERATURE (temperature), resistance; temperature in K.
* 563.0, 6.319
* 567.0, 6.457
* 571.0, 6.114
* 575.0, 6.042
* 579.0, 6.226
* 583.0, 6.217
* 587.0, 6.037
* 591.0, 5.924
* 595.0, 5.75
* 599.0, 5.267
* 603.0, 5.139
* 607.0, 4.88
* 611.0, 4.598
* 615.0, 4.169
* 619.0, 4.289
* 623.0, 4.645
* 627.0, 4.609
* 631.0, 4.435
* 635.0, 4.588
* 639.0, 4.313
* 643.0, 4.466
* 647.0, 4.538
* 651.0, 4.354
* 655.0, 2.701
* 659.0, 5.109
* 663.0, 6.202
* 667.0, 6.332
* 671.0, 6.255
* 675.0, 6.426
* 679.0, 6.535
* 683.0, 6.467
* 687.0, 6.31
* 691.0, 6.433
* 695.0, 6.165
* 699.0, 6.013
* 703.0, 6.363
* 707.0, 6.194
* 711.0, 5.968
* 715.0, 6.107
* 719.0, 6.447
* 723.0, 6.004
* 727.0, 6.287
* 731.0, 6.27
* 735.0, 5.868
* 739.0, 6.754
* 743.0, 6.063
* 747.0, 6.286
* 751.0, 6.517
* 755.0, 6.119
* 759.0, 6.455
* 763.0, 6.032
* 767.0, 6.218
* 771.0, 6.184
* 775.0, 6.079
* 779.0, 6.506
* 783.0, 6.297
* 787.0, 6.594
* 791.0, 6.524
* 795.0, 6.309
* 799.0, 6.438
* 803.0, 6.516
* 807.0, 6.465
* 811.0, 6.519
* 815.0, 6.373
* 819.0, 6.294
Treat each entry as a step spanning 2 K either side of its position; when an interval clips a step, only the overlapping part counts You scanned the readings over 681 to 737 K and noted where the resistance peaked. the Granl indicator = 683.0 K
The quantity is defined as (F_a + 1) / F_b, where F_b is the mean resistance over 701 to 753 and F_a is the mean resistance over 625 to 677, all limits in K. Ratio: 0.95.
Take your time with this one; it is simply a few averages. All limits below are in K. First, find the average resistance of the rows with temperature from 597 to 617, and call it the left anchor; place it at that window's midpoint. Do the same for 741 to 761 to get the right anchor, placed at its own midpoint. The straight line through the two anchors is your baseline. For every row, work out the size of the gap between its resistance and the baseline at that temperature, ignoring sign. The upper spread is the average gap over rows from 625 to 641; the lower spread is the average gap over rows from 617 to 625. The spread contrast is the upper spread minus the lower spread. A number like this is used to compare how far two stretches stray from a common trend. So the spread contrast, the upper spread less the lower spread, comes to 0.10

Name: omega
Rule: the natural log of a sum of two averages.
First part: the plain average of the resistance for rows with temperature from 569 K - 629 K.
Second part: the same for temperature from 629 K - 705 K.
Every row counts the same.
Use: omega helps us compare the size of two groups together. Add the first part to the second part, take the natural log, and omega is 2.38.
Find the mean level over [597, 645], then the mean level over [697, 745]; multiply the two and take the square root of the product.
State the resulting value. 5.3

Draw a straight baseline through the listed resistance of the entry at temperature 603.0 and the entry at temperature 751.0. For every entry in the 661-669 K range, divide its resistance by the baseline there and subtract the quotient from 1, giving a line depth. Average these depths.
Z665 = -0.10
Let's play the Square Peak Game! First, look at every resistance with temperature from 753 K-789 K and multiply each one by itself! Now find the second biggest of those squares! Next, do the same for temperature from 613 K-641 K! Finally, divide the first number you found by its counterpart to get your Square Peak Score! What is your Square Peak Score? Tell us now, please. 1.99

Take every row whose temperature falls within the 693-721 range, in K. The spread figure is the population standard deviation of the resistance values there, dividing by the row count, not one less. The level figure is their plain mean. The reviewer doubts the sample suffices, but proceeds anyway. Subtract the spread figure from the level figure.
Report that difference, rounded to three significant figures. 6.02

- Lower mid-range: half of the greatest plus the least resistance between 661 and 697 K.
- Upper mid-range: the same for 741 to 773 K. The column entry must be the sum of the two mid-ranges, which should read 12.6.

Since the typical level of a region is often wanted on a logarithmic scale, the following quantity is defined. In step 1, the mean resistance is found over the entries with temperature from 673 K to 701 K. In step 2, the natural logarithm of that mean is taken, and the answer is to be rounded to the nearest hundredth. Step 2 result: 1.85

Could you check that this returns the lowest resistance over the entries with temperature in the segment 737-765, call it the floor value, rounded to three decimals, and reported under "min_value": 6.032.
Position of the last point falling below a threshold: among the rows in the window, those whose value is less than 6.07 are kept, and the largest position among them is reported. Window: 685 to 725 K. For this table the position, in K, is 723.0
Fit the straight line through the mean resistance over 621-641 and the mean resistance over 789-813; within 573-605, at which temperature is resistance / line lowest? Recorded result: 603.0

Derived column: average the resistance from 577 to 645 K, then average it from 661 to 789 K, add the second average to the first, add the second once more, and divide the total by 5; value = 3.52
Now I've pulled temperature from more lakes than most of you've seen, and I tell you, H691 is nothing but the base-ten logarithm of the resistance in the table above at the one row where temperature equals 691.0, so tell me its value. 0.808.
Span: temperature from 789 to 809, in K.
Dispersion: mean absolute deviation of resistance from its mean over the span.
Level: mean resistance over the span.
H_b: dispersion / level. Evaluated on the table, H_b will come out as 0.010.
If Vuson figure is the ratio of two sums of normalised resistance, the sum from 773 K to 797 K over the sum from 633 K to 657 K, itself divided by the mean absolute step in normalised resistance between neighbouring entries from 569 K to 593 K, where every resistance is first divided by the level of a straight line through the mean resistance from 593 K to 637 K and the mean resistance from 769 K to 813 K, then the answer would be 38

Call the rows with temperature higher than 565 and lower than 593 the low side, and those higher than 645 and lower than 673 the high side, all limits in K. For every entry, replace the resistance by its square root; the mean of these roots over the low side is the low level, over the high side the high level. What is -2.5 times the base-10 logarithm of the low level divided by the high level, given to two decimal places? -0.11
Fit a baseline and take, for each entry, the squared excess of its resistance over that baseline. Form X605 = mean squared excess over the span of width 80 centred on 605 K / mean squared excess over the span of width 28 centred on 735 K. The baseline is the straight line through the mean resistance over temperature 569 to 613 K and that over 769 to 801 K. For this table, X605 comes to 14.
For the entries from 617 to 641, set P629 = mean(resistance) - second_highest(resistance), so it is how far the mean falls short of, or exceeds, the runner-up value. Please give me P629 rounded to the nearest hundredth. -0.13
